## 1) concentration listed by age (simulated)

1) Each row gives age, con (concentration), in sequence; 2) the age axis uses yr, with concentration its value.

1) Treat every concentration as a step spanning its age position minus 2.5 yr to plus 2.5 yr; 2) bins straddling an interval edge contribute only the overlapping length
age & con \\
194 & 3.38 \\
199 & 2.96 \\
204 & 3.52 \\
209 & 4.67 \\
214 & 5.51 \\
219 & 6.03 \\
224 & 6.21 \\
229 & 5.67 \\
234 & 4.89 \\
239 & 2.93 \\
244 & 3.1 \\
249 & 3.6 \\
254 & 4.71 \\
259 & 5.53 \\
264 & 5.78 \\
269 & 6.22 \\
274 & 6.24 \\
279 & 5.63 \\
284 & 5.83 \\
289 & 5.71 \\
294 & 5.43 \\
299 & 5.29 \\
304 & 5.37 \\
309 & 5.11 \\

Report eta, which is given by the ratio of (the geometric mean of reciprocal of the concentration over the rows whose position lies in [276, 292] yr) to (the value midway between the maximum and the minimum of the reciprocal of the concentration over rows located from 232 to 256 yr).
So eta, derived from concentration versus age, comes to 0.64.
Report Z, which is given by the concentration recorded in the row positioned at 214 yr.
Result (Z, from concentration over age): 5.51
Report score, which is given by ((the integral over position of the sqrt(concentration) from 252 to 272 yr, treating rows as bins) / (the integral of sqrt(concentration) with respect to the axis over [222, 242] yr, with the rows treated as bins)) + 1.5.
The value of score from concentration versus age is 2.58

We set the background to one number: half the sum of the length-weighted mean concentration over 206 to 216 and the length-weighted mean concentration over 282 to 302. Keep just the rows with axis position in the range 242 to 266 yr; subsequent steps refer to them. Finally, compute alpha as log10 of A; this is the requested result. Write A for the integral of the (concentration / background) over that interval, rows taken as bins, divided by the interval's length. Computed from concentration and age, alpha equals -0.06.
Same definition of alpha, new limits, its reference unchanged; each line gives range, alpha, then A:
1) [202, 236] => 0.00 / 0.99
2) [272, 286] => 0.05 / 1.12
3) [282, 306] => 0.02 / 1.05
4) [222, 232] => 0.05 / 1.11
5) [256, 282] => 0.05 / 1.11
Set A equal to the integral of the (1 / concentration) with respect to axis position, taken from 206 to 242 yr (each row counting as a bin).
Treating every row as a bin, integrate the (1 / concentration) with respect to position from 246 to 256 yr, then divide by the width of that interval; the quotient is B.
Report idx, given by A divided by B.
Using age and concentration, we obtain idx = 30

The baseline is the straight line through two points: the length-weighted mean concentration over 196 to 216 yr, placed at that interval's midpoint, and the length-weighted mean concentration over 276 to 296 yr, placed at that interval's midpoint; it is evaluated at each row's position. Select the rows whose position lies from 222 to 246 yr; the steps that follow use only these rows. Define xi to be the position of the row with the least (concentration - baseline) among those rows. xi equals 239 yr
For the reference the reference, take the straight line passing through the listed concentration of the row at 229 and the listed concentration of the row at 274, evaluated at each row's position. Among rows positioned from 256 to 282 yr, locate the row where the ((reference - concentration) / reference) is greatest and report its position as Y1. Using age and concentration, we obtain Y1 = 279 yr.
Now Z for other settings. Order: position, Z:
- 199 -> 2.96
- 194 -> 3.38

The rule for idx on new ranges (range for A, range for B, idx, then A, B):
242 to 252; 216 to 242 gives 14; 2.9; 0.21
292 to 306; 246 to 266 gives 12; 2.6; 0.21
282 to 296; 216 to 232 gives 15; 2.5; 0.17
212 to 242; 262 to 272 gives 37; 6.2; 0.17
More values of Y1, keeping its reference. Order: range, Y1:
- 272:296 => 294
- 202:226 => 204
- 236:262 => 239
